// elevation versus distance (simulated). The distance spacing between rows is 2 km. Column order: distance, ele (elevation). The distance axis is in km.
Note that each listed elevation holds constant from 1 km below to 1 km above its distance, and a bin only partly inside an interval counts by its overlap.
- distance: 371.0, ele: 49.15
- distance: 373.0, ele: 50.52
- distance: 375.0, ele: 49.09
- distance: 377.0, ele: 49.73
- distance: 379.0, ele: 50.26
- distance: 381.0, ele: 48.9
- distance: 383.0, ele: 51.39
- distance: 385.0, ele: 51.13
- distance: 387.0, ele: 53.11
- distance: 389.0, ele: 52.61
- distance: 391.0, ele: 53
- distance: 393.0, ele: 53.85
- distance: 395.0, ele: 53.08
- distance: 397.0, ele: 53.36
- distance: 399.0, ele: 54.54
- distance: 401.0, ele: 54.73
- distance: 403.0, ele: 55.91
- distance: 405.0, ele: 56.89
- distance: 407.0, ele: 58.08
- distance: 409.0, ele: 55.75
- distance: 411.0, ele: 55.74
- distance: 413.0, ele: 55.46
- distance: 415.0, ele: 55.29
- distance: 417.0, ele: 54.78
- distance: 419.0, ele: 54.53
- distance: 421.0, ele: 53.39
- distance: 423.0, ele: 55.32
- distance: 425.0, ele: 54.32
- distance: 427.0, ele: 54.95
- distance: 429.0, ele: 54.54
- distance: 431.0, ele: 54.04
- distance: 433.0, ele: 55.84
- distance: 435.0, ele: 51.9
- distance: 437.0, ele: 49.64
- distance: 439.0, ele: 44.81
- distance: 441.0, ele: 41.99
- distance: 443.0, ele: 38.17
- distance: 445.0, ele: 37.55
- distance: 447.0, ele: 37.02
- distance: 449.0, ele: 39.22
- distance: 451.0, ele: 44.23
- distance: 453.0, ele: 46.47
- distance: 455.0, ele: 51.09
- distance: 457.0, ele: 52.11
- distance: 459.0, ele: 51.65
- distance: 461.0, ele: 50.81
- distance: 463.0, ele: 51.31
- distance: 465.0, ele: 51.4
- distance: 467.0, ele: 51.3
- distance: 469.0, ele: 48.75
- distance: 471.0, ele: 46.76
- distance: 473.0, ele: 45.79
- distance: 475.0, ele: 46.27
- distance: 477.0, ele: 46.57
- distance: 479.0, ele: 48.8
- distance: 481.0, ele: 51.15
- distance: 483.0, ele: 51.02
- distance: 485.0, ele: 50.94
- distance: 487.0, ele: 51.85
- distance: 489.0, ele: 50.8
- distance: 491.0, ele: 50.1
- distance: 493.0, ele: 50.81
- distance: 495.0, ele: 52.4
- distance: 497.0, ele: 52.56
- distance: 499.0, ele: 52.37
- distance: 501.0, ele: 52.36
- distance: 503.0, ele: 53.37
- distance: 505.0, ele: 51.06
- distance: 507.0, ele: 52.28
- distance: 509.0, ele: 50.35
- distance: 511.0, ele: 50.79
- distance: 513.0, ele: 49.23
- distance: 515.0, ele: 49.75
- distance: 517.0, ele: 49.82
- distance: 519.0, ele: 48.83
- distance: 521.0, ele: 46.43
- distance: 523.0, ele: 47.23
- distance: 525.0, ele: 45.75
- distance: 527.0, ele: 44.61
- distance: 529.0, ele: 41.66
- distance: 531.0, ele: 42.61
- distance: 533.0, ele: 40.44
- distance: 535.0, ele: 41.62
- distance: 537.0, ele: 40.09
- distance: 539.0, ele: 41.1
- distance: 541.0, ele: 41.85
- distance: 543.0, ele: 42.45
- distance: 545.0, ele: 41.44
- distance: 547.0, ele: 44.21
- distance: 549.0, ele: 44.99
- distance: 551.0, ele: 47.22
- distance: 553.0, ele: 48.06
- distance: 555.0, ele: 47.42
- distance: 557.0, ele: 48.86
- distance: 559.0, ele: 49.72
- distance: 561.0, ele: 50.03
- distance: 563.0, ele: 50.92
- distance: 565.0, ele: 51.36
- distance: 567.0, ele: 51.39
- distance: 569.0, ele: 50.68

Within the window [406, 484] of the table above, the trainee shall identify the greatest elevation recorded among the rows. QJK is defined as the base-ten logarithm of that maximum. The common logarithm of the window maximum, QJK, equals 1.76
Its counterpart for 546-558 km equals 1.69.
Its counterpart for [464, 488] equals 1.71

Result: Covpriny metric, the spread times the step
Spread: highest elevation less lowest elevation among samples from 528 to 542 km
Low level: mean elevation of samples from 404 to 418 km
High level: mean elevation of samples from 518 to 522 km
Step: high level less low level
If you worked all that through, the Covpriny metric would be -21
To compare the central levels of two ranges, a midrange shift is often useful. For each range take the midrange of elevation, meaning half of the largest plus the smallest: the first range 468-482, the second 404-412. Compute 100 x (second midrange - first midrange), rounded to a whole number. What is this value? 844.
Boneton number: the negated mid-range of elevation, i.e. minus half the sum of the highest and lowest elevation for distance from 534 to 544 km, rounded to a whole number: -41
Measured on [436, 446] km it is -44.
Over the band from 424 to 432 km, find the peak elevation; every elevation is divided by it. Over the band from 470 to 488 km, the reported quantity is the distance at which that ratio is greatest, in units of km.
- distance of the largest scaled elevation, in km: 487.0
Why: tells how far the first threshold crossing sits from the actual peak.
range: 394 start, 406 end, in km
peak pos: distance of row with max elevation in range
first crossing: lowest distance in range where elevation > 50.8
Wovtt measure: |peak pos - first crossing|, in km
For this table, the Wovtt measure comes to 10 km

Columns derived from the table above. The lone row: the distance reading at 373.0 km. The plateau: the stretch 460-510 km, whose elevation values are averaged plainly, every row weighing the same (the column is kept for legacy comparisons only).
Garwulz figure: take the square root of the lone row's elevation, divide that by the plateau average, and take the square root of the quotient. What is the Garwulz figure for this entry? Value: 0.375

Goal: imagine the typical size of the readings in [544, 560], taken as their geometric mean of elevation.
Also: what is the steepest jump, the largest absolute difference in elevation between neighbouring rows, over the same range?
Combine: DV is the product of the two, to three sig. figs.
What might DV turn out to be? 129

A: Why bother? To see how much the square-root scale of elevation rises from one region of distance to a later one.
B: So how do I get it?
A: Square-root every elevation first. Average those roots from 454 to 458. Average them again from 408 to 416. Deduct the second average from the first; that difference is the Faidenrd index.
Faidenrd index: -0.27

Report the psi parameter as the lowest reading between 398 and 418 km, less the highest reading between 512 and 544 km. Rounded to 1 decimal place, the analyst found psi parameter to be 4.7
